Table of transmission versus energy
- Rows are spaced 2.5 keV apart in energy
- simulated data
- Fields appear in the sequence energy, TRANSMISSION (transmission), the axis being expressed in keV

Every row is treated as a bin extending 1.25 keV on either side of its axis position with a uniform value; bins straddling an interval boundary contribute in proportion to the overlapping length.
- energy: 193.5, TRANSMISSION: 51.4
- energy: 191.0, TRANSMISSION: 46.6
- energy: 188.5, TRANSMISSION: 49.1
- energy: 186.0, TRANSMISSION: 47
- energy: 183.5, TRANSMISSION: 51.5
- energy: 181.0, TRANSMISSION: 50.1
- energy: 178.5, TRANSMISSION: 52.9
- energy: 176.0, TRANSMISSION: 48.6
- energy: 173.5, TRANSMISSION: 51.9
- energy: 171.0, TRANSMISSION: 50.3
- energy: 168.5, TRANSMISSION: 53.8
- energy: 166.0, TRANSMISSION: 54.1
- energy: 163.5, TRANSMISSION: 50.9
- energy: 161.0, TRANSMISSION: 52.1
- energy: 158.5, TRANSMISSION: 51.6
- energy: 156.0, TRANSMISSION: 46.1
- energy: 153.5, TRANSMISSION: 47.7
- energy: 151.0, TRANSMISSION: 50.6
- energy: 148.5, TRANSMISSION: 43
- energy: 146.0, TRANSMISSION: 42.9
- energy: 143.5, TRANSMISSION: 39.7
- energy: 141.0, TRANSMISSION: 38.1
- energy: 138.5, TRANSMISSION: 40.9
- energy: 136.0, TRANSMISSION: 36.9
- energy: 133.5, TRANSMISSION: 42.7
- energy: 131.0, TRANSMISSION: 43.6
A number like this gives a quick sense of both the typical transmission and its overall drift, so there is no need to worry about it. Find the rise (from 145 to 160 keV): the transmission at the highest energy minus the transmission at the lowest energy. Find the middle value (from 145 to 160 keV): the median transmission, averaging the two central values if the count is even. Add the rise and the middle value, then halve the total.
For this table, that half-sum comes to 28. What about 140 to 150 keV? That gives 23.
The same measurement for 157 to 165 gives 25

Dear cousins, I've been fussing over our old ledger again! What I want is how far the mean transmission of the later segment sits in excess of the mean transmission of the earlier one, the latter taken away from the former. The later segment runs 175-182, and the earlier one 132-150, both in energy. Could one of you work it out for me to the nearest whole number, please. 10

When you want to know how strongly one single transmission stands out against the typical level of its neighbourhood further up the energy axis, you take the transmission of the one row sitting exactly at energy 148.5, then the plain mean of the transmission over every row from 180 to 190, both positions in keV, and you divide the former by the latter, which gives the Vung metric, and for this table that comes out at 0.87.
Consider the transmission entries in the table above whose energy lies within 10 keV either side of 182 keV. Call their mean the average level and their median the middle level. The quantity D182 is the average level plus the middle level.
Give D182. 99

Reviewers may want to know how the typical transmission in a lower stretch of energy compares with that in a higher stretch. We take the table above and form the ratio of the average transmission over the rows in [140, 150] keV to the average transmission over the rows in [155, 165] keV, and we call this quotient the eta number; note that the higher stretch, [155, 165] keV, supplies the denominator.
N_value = 0.82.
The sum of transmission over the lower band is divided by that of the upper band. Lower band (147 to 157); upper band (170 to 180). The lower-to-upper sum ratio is 0.92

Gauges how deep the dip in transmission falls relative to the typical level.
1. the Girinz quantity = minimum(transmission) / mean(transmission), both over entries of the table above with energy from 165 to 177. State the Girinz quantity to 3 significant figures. 0.939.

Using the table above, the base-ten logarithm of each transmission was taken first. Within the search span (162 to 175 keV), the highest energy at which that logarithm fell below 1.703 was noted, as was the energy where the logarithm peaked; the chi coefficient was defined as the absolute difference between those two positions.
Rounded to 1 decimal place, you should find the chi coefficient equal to 5.0 keV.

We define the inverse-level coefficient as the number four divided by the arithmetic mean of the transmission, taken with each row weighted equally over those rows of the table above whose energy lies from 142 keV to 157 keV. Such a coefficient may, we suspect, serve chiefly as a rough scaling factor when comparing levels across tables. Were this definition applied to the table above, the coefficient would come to 0.089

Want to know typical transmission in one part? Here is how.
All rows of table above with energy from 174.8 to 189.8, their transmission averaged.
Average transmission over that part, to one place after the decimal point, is 49.9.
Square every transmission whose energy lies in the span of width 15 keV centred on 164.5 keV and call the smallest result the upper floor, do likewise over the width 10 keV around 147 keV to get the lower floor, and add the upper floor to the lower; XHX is 4106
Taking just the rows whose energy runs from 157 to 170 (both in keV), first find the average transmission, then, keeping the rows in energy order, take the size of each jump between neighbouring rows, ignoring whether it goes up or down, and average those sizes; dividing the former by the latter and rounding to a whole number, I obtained 40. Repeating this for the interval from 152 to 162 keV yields 19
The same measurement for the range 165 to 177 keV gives 24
